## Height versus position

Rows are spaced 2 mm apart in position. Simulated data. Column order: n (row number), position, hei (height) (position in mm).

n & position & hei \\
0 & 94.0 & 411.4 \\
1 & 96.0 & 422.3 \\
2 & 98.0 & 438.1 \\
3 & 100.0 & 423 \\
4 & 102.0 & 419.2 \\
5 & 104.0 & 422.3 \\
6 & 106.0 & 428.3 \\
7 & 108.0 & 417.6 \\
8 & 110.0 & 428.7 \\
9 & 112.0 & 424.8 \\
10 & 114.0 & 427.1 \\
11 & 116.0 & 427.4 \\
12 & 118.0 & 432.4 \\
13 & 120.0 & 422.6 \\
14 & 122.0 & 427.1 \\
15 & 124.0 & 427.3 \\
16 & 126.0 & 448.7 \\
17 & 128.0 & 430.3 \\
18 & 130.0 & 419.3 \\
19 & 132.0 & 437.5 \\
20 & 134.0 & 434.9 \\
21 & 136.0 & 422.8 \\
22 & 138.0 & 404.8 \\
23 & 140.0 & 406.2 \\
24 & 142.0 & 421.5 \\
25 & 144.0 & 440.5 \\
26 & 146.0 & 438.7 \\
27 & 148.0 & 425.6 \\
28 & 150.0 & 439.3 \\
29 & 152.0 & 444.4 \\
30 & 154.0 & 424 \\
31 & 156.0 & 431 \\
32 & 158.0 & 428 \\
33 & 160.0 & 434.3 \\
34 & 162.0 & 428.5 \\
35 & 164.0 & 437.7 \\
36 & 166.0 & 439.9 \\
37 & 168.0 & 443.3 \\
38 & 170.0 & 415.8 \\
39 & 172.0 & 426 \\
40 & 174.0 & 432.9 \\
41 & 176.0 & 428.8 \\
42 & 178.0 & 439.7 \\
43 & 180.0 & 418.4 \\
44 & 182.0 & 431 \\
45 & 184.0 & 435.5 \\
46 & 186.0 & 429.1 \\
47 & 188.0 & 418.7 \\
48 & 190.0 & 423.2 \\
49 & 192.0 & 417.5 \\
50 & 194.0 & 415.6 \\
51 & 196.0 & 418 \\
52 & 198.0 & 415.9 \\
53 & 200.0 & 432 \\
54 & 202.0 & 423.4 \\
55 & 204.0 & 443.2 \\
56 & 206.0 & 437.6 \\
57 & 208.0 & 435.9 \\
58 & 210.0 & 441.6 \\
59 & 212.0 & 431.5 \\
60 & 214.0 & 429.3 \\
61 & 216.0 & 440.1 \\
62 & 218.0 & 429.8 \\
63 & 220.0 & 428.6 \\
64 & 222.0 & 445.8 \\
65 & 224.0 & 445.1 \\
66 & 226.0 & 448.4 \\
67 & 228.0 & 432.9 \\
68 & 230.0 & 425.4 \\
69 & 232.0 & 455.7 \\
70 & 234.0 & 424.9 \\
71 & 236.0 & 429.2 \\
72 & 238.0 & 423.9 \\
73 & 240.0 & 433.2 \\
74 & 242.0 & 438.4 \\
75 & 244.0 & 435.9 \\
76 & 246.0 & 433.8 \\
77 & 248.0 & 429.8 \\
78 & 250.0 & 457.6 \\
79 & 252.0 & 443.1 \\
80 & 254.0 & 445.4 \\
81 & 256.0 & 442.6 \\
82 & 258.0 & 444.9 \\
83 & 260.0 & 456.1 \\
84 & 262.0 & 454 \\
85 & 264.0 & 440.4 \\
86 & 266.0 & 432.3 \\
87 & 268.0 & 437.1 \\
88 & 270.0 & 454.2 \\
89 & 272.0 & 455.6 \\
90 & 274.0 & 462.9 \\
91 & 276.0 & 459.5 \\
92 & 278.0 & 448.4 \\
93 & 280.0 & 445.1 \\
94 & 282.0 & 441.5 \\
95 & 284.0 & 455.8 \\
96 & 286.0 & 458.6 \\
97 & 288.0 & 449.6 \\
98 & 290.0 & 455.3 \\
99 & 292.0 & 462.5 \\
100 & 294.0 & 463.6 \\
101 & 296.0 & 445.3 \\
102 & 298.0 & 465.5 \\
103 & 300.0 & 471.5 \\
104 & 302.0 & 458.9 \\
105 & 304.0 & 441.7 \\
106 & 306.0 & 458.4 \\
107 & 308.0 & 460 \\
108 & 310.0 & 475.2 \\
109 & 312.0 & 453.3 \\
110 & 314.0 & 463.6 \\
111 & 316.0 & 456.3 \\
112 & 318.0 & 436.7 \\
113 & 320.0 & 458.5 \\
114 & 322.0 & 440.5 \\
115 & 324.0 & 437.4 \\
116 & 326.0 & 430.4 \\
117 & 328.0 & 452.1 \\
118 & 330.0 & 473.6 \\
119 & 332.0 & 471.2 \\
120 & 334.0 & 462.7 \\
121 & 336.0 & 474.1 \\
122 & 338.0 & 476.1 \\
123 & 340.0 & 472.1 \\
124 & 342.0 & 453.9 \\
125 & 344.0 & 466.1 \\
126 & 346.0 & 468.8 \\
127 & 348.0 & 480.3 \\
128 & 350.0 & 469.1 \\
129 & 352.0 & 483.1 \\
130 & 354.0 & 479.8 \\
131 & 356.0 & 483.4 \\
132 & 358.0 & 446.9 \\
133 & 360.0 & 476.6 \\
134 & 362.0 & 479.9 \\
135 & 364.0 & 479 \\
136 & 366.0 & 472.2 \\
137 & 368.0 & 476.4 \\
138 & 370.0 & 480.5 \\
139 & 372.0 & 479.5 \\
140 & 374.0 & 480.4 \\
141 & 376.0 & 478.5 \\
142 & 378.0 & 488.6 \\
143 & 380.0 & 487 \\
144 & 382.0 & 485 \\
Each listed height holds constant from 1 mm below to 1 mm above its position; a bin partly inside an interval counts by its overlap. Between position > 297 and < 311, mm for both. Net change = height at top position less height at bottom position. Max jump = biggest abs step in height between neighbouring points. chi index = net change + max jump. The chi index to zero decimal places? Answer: 27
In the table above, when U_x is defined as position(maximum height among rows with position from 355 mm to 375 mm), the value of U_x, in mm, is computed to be 356.0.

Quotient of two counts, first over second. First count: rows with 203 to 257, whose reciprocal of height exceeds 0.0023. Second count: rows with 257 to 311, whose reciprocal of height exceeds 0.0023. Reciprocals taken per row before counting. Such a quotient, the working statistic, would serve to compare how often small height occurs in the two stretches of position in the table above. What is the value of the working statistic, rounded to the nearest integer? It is 12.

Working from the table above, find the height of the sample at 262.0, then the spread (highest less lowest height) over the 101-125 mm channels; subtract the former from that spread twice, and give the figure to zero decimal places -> -893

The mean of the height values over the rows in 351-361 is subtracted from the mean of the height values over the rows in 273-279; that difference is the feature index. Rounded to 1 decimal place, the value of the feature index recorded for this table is -17.0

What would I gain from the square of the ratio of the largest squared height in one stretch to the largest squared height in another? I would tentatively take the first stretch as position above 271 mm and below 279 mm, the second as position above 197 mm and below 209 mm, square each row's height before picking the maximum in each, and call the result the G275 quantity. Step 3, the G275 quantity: 1.19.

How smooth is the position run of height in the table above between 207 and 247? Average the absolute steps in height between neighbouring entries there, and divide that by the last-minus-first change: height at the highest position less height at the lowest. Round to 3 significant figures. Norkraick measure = -4.37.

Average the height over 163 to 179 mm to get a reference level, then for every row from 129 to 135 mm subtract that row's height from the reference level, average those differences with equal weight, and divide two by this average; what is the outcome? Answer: 0.8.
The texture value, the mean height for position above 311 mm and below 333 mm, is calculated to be 452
